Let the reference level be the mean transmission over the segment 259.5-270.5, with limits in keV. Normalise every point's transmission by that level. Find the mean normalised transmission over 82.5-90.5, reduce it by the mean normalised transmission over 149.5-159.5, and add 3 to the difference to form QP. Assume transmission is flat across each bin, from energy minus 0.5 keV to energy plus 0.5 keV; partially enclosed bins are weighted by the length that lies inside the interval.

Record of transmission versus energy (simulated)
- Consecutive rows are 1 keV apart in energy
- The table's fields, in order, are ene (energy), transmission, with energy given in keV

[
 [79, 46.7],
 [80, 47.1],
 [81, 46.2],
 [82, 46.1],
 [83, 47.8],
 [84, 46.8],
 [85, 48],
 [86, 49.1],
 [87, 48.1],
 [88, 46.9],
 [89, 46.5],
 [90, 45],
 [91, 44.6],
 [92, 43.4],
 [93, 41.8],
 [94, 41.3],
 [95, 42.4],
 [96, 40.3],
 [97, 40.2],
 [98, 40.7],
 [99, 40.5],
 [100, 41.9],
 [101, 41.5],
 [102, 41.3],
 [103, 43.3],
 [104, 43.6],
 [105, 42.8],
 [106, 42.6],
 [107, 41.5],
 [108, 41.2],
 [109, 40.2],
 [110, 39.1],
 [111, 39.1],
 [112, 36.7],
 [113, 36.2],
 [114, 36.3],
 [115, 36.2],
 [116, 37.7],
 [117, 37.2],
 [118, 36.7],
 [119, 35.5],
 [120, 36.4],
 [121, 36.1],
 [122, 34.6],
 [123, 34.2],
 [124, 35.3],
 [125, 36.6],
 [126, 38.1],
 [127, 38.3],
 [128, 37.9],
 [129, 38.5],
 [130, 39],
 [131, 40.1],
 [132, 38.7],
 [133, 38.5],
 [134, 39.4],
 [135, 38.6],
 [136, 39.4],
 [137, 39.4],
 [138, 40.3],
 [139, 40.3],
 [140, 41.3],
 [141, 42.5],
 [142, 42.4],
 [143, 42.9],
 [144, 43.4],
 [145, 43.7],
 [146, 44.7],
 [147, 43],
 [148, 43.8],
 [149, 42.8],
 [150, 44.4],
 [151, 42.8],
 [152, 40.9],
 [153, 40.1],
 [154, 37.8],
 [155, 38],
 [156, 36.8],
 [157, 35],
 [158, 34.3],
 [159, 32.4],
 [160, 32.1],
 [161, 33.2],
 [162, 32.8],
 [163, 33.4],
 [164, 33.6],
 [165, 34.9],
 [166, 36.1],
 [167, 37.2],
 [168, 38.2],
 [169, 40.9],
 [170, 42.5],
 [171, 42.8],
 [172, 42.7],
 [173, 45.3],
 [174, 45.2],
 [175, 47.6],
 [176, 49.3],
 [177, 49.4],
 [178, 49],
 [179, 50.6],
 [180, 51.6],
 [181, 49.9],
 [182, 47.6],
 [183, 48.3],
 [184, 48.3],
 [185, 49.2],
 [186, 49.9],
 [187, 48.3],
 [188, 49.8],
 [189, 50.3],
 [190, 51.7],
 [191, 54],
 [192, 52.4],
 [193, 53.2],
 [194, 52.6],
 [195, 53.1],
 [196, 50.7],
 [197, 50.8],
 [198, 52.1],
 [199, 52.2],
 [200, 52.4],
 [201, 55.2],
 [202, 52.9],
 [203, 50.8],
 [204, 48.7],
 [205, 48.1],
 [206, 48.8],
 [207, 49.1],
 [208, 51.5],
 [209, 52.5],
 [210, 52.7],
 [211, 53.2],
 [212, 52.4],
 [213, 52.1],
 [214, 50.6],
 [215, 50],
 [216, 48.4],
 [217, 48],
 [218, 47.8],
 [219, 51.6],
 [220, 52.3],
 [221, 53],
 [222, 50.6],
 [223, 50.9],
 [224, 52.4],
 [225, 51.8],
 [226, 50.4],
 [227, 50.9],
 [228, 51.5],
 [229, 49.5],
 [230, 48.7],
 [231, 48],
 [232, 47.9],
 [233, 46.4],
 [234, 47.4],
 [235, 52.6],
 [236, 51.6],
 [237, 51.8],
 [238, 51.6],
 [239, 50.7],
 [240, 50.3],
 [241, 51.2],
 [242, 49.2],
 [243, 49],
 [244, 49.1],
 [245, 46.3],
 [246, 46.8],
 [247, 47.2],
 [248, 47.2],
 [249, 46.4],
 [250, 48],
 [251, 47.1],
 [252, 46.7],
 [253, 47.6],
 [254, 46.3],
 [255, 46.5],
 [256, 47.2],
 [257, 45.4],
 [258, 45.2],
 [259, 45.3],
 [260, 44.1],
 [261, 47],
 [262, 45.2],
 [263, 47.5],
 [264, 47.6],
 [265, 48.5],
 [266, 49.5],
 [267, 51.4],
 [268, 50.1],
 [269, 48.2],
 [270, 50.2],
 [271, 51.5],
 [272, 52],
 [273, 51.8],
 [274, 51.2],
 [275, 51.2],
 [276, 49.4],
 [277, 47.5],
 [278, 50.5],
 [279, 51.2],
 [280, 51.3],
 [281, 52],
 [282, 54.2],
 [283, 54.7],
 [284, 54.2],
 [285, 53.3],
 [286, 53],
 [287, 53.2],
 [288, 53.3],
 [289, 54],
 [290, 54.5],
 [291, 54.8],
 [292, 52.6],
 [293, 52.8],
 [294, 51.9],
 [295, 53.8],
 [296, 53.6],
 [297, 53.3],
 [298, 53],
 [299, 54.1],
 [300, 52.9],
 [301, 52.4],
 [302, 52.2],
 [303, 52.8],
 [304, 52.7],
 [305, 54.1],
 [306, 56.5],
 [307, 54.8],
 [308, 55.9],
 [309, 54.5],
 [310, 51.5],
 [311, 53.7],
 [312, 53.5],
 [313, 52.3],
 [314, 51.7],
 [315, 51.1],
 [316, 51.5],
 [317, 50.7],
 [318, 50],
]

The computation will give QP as 3.19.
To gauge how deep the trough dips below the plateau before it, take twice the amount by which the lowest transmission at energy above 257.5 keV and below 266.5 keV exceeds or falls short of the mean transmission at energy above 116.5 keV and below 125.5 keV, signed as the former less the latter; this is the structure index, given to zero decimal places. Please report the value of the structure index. 17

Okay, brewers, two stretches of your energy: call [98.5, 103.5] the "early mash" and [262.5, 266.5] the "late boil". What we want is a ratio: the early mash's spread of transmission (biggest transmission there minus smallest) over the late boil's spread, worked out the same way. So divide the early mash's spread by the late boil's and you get 1.4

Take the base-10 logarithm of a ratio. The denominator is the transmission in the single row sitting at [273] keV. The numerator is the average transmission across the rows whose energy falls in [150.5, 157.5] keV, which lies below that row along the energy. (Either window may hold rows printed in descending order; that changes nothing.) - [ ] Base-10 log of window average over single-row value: -0.13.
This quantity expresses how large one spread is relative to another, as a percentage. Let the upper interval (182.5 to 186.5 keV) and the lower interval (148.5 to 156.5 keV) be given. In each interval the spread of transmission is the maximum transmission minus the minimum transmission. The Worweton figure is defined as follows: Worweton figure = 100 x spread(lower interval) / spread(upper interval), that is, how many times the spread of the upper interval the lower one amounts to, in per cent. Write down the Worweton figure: 475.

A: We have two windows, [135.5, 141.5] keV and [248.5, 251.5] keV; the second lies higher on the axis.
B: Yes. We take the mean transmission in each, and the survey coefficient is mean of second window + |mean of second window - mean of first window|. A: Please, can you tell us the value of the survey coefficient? 54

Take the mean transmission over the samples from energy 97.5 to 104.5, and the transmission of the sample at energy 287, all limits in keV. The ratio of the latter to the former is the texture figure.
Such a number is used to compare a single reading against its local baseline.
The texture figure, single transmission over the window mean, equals 1.27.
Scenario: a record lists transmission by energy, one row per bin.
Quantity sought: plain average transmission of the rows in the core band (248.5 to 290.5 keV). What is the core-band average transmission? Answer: 49.6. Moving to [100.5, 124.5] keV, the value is 38.6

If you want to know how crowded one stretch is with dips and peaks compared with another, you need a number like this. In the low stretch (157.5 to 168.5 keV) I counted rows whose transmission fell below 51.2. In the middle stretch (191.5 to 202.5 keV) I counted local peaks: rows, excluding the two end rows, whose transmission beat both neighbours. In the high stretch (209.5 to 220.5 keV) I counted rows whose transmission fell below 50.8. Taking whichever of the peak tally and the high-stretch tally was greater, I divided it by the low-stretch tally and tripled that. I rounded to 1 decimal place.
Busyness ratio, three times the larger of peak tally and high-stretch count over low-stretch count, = 1.4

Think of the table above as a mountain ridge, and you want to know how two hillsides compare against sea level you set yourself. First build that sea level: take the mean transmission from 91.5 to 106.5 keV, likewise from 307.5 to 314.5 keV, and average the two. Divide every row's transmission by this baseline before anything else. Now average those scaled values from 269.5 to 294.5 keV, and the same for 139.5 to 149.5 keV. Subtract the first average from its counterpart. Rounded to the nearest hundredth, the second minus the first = -0.19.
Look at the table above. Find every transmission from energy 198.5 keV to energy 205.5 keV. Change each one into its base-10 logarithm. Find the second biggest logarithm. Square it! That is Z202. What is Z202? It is 2.97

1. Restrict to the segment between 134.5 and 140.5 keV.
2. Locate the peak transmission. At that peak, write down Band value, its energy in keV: 140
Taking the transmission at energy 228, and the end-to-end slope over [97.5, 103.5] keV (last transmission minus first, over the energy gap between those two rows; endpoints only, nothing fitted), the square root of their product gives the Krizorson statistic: 5.2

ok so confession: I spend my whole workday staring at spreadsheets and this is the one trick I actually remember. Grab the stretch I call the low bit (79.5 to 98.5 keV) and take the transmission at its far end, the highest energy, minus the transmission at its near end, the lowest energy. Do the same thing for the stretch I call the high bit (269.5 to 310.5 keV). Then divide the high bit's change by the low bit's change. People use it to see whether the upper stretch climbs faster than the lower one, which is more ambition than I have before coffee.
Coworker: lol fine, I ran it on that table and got -0.20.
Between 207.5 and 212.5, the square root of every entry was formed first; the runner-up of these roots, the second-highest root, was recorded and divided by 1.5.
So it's 4.84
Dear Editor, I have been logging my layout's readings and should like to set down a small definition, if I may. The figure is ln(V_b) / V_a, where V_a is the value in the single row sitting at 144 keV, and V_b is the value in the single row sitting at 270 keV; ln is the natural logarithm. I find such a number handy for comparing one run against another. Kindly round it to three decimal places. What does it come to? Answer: 0.090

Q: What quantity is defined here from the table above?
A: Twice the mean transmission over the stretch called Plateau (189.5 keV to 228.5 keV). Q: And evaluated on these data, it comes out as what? 103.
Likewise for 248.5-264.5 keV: 93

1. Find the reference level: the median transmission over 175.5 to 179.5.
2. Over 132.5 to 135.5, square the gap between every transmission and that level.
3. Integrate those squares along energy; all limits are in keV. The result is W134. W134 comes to 332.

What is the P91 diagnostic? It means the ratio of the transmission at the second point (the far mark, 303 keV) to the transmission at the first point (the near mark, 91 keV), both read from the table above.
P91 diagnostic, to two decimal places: 1.18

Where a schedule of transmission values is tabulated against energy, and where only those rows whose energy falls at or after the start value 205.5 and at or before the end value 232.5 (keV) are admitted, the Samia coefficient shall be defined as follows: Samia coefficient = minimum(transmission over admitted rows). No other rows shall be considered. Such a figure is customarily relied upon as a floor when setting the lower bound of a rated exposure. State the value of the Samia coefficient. 47.8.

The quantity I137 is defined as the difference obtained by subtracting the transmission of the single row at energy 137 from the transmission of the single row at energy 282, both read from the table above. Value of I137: 15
